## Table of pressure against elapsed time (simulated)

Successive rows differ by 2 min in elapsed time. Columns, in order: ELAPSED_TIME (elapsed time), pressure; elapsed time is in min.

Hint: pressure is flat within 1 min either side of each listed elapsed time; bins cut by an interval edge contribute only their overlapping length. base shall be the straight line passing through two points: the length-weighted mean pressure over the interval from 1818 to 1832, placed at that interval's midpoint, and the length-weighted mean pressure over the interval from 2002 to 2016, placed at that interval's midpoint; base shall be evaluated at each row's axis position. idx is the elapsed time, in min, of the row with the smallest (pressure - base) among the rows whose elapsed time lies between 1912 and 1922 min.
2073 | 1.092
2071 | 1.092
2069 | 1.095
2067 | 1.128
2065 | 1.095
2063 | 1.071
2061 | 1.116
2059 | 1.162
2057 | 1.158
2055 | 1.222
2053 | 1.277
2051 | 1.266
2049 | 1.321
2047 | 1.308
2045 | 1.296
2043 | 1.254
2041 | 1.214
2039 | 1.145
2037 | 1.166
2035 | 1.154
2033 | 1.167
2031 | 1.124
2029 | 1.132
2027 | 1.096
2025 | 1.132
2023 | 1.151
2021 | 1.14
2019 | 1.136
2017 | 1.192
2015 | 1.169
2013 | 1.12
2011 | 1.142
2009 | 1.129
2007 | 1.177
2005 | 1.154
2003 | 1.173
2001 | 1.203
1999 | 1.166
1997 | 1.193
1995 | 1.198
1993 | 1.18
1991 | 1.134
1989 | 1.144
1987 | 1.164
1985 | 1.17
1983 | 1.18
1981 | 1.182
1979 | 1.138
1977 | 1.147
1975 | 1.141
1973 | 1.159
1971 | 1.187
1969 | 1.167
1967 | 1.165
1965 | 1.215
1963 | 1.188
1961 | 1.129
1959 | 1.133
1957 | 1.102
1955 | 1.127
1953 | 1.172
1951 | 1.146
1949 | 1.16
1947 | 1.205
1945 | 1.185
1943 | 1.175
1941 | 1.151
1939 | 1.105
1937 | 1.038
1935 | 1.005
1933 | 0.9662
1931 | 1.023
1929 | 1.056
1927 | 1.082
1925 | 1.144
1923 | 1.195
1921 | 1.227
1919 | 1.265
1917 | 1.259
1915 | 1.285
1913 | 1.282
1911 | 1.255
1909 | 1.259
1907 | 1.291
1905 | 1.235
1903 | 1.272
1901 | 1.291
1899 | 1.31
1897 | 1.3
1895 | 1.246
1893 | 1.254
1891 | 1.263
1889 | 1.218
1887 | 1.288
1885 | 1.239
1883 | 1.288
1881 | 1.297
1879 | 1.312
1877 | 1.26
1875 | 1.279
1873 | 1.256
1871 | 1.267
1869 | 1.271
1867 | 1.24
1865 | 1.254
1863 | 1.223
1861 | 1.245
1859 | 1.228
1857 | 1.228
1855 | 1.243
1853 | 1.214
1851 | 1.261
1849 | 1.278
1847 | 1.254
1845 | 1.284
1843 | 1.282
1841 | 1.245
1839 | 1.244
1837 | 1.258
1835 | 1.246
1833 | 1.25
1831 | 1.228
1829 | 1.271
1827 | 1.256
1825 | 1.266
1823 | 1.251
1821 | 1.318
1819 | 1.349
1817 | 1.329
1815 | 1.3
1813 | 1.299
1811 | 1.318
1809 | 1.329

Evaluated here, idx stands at 1921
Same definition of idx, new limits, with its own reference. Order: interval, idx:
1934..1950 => 1935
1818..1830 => 1823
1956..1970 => 1957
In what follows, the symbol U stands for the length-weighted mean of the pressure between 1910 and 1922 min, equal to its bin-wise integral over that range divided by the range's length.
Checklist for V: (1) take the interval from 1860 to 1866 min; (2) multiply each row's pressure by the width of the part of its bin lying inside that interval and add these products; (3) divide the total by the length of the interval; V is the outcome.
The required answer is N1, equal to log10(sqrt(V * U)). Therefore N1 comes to 0.097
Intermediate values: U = 1.26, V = 1.24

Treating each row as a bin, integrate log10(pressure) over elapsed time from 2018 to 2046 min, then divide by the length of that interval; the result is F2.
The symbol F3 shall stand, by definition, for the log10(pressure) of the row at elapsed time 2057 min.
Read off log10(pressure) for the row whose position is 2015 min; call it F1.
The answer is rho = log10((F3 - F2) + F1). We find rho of -1.18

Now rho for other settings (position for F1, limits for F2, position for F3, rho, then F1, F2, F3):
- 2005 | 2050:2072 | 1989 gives -1.22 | 0.062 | 0.061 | 0.06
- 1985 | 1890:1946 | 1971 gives -1.17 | 0.068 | 0.075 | 0.07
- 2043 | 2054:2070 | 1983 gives -0.93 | 0.098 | 0.053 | 0.07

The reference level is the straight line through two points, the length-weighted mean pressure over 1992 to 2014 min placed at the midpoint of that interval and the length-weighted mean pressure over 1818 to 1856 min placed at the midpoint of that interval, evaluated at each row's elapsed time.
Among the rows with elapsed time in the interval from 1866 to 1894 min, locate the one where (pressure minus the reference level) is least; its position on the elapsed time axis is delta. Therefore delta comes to 1889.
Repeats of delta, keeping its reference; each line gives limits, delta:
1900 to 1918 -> 1905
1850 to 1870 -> 1853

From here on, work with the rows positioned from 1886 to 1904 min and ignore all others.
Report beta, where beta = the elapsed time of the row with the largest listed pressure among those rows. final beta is 1899 min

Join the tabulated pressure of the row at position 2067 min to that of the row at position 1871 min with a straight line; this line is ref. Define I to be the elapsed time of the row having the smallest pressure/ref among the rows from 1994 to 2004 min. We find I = 1999 min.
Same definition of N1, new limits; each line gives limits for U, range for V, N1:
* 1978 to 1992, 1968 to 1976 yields 0.065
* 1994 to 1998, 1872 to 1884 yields 0.093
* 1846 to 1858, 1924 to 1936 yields 0.058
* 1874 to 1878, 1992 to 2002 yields 0.089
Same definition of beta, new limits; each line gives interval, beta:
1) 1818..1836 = 1819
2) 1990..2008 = 2001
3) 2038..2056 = 2049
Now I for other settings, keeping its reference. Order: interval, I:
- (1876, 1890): 1889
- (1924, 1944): 1933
